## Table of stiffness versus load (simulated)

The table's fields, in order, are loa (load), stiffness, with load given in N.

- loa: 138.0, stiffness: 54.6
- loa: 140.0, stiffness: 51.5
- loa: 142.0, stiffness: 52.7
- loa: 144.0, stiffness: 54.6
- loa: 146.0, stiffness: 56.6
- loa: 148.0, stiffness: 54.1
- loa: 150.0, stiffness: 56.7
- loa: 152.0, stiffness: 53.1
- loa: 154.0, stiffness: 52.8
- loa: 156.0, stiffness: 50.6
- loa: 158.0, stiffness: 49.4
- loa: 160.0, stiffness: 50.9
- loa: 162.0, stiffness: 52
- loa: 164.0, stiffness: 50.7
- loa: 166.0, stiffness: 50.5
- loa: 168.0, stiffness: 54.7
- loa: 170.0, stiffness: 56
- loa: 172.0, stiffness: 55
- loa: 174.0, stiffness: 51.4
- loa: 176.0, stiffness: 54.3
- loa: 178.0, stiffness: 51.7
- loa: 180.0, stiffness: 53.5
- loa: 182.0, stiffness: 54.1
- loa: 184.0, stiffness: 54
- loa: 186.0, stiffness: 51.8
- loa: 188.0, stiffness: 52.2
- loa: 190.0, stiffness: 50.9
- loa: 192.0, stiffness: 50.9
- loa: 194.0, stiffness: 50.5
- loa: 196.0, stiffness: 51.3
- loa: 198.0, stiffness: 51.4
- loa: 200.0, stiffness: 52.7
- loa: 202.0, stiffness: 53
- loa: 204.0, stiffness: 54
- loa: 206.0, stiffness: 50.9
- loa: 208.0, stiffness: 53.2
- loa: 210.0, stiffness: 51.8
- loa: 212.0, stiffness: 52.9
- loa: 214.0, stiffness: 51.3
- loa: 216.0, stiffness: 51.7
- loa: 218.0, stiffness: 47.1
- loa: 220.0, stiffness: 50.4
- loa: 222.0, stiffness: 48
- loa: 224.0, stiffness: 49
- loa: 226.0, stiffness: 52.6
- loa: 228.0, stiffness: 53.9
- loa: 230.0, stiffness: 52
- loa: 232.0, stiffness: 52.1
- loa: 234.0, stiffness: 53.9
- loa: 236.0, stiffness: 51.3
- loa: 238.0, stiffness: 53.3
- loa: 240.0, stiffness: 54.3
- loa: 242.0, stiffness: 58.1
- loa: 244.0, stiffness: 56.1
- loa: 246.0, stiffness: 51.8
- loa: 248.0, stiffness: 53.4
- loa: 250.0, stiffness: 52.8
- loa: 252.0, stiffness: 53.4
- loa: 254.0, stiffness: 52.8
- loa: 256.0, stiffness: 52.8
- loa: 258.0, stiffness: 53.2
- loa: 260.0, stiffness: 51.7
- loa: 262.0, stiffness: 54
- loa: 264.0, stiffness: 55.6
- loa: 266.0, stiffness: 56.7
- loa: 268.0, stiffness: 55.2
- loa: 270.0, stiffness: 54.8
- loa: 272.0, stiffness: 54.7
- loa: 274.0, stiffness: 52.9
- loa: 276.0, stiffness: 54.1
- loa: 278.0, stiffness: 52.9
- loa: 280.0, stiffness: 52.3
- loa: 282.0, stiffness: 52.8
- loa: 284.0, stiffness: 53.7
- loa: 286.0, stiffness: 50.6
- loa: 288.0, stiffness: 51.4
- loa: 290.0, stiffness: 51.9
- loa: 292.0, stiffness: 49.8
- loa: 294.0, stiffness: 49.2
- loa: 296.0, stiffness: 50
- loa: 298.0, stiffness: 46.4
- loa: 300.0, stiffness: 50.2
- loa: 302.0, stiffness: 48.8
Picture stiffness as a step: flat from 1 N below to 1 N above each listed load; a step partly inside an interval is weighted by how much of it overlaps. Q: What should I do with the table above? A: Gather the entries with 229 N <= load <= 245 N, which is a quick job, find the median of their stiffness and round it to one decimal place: 53.6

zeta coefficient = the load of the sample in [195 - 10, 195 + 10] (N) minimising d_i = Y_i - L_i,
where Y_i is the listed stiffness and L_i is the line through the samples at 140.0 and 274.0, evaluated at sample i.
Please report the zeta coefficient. 194.0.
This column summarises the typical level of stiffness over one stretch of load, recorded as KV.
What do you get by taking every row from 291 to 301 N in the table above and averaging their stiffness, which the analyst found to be 49.1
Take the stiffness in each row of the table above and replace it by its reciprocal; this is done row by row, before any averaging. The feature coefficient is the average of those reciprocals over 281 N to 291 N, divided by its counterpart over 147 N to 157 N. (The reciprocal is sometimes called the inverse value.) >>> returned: 1.03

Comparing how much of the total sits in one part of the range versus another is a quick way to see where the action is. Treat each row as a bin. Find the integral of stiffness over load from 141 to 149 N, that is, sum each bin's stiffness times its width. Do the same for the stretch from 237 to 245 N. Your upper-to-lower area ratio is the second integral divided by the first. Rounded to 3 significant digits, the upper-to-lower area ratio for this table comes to 1.02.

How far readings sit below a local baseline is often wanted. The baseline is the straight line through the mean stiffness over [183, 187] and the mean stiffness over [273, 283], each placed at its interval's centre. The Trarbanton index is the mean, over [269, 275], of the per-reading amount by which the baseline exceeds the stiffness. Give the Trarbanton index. -1.1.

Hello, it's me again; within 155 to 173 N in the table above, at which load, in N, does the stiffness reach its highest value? 170.0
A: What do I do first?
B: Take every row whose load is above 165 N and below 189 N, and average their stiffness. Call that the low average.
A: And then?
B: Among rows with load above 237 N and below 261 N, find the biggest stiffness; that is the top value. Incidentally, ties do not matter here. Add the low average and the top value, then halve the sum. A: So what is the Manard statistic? 55.7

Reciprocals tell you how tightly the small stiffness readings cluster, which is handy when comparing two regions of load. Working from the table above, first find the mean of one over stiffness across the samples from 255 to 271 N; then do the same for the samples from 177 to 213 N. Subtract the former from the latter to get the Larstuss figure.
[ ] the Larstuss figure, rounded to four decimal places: 0.0007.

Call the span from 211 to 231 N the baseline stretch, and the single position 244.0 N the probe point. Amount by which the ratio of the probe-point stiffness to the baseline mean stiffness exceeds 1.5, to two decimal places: -0.40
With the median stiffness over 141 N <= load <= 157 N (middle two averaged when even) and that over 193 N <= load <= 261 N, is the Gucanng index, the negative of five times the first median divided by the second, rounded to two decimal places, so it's -5.09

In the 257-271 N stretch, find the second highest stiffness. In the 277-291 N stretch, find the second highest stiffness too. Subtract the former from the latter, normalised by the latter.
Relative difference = -0.05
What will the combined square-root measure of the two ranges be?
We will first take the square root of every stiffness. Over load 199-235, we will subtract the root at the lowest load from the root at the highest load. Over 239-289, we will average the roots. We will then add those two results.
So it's 7.41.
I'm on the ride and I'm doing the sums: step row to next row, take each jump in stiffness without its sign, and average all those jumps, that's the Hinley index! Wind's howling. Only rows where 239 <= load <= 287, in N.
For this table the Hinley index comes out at 1.4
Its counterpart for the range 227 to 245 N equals 1.9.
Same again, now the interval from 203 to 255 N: 2.0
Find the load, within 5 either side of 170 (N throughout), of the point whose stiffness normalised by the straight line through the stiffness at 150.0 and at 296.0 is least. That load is 166.0 N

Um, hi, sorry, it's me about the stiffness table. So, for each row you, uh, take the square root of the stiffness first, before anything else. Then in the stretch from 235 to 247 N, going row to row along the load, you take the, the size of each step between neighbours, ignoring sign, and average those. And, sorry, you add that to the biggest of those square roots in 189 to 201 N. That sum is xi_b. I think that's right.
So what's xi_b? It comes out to 7.44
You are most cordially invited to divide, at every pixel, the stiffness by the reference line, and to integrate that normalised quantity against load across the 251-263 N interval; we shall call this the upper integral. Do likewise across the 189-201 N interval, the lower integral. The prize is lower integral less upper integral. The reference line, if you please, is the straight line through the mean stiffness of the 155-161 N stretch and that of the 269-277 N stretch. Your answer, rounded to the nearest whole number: 0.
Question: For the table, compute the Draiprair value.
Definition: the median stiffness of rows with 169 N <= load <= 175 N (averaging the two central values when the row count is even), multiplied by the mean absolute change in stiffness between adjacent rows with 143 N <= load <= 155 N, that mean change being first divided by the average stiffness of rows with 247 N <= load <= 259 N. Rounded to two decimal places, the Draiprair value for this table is 2.28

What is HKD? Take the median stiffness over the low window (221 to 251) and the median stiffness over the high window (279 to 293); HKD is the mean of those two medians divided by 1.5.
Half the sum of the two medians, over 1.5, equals 34.9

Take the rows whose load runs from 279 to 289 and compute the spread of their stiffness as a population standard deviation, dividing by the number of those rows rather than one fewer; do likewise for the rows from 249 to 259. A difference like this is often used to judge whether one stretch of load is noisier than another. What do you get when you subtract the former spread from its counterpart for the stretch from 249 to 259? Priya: -0.8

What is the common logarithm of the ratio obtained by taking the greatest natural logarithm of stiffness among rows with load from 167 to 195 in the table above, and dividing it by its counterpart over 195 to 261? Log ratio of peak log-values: -0.0040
